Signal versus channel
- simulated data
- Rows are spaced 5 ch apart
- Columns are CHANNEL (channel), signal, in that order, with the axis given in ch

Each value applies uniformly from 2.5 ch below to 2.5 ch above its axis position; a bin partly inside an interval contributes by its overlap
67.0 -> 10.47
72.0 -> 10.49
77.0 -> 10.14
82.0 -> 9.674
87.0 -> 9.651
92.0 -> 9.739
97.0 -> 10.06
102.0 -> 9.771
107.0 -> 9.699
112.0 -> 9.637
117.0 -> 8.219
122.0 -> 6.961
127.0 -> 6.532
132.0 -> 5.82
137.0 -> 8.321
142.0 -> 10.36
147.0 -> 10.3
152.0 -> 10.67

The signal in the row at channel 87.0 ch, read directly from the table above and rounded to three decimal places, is 9.651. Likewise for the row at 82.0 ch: 9.674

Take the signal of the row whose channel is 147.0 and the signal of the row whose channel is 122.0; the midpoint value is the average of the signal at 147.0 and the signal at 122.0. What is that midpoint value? 8.6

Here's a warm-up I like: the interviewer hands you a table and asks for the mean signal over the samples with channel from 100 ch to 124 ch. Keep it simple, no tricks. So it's 8.9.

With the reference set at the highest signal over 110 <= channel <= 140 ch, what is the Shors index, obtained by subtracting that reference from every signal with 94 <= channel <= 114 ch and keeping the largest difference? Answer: 0.4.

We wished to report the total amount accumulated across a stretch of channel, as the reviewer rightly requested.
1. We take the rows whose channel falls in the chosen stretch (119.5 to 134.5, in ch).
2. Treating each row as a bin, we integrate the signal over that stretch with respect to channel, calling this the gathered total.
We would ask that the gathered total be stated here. 97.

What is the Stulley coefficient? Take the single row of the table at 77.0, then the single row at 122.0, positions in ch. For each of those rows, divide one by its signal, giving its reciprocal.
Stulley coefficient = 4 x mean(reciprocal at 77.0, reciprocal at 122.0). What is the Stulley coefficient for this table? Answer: 0.485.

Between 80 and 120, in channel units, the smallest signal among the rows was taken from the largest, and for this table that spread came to 1.8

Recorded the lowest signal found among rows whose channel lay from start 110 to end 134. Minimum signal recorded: 5.82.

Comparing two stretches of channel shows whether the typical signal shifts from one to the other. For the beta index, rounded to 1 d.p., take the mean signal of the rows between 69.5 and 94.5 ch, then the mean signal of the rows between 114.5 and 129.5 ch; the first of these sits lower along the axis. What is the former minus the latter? 2.7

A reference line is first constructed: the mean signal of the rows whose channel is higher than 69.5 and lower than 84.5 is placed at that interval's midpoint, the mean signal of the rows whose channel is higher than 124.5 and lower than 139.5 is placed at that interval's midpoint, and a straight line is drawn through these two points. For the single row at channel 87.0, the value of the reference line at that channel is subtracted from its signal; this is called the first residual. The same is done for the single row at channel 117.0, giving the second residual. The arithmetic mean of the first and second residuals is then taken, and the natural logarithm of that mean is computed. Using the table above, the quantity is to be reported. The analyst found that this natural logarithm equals -1.2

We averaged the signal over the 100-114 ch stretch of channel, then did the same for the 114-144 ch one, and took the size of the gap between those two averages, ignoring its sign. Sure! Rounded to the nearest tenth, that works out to 2.0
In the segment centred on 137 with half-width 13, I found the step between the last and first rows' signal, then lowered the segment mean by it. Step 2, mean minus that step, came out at 4.5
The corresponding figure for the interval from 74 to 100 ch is 9.9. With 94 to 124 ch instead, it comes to 12.2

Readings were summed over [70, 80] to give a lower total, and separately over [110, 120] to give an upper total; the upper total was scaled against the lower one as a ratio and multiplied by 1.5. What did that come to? 1.30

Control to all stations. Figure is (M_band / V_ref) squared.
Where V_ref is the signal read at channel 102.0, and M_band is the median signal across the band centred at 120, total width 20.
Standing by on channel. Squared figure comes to 0.60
